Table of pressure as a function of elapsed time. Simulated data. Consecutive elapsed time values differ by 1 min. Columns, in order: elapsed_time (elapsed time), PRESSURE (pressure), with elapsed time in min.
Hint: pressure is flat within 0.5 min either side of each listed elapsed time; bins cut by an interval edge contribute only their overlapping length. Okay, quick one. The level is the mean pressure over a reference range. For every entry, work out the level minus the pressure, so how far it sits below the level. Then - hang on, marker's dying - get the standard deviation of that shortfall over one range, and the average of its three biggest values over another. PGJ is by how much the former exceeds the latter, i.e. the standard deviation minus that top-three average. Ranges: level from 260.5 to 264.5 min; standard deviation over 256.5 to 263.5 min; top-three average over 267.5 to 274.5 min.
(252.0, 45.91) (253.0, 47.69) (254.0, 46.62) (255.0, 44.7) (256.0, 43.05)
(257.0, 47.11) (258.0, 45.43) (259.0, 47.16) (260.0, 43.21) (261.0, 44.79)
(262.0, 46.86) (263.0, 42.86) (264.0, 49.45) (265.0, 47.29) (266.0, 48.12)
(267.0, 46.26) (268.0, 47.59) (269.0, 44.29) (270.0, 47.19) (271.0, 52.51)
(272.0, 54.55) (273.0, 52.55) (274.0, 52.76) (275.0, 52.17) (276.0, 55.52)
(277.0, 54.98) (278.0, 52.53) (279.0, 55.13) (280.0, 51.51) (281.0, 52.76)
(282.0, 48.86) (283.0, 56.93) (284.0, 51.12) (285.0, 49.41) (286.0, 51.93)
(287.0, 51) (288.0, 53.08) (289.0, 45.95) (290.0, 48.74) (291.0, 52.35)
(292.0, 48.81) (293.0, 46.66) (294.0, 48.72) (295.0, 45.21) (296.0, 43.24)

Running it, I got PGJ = 2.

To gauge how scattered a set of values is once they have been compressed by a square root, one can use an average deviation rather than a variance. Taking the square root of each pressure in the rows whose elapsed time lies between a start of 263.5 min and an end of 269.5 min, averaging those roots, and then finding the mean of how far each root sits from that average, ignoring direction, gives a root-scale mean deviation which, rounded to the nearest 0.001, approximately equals 0.092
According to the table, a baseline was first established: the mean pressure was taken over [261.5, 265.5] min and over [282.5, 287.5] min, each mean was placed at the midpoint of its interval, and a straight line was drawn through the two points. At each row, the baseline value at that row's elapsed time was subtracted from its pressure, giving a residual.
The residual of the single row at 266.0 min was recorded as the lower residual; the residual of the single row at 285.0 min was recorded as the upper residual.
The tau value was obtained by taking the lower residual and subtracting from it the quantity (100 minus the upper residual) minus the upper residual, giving -104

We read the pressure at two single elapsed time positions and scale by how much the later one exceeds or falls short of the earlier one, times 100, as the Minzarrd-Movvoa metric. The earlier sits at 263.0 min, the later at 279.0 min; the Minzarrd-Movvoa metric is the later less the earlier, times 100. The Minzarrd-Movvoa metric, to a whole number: 1227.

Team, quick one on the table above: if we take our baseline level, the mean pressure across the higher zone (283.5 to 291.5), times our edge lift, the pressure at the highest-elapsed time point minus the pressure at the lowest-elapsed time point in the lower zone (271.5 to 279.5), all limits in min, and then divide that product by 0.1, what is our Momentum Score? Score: 293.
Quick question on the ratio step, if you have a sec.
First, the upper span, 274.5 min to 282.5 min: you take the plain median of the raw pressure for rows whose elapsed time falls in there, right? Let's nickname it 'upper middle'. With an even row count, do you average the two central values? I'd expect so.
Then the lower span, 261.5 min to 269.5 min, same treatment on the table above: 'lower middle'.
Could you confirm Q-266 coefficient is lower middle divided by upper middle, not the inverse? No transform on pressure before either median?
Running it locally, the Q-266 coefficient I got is 0.894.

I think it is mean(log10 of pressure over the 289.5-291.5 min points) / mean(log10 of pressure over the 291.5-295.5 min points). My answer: 1.02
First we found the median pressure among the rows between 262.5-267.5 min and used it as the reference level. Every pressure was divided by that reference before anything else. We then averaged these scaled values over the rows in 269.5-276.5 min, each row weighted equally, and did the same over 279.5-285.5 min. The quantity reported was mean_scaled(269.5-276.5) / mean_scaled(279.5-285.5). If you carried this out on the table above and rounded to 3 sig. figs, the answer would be 1.01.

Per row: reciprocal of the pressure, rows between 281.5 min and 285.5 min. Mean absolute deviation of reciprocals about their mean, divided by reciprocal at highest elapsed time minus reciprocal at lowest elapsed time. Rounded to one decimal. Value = -4.2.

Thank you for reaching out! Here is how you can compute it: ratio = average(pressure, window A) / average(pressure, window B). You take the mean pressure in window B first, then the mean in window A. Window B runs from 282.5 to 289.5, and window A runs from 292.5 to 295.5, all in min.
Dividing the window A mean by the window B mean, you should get 0.91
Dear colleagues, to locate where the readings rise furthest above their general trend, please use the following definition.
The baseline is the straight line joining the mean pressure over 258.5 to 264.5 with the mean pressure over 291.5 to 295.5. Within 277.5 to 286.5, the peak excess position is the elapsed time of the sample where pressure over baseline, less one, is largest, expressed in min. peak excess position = 283.0 min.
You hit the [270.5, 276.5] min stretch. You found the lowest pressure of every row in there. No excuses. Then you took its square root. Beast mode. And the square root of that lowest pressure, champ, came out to 7.22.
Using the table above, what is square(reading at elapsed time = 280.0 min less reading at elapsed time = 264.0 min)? 4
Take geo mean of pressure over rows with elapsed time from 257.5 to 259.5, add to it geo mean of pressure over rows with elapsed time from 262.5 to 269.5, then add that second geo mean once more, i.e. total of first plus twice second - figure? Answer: 139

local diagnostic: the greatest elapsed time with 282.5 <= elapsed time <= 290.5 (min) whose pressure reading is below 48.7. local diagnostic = 289.0 min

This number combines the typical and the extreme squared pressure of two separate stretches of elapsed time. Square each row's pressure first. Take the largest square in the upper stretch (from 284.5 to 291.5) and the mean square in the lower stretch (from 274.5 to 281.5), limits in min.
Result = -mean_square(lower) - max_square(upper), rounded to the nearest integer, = -5684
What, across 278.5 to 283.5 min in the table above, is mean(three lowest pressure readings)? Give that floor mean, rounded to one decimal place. 51.0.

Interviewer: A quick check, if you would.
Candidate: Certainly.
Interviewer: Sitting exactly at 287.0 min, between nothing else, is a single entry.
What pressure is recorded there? 51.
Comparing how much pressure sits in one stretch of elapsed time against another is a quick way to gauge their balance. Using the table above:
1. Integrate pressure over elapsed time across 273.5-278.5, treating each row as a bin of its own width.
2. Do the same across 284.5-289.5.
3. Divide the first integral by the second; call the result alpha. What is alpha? 1.07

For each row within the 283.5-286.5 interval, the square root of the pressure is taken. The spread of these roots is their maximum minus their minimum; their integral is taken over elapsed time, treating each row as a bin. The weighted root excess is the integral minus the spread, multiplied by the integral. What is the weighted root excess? 454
